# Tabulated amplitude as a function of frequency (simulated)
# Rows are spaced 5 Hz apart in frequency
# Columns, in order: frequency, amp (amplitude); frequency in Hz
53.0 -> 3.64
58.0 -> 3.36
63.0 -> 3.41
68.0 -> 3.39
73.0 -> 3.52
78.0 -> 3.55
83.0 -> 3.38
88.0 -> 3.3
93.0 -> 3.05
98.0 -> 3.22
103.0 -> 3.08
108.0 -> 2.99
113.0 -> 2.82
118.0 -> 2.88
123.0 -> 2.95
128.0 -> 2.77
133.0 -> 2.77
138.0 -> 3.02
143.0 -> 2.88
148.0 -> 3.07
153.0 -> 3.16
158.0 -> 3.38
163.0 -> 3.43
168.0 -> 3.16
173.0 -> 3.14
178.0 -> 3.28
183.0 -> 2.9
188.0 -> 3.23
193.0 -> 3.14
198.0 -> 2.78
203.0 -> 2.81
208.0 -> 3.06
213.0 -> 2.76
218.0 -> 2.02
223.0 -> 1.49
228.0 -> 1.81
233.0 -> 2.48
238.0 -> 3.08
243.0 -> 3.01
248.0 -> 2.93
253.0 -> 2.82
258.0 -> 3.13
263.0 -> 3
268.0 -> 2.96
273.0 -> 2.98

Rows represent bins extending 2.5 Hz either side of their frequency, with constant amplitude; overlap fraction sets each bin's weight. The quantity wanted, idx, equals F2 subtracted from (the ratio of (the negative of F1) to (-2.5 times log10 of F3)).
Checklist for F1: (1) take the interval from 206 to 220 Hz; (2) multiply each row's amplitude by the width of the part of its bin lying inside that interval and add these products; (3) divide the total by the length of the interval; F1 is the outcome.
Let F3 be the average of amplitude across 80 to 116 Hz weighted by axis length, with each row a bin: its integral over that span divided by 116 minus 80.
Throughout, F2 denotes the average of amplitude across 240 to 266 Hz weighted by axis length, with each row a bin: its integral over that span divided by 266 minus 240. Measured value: -0.9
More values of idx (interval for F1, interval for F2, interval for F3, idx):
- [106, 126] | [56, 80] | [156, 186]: -1.2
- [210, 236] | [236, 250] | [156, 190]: -1.3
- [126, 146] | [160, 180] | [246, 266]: -0.8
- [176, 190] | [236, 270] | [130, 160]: -0.4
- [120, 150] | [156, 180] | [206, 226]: -0.1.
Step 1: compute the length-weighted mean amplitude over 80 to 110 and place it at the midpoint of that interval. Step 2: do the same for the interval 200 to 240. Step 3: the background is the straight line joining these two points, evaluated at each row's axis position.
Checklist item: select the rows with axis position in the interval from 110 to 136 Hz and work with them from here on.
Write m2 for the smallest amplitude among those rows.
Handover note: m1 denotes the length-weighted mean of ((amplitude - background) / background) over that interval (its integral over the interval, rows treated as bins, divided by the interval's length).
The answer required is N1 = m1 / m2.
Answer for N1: -0.02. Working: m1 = -0.06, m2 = 2.77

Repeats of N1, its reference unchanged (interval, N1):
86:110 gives 0.00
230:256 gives 0.10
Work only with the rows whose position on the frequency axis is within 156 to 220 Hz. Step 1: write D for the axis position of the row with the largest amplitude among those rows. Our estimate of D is 163.0 Hz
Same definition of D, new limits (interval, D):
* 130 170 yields 163.0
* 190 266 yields 193.0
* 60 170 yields 78.0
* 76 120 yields 78.0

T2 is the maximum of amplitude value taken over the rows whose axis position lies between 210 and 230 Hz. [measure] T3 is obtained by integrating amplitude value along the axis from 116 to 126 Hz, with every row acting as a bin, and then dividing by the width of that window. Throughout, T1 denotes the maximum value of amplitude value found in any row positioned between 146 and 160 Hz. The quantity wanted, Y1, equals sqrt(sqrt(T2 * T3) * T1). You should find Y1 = 3.09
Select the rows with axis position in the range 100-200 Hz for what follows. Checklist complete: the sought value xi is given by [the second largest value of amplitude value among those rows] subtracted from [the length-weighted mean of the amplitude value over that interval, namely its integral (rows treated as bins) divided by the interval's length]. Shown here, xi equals -0.3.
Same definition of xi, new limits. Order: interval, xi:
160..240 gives -0.5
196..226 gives -0.3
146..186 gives -0.2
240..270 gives 0.0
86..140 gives -0.2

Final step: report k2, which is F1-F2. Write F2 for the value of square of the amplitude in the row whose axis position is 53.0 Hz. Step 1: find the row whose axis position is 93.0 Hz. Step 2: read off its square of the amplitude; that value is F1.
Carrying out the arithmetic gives -4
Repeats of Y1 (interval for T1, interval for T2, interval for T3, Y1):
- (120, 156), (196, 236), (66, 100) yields 3.18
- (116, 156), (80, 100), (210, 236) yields 2.92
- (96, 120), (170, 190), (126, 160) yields 3.18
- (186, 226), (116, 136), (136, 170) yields 3.14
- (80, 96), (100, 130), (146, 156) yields 3.24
